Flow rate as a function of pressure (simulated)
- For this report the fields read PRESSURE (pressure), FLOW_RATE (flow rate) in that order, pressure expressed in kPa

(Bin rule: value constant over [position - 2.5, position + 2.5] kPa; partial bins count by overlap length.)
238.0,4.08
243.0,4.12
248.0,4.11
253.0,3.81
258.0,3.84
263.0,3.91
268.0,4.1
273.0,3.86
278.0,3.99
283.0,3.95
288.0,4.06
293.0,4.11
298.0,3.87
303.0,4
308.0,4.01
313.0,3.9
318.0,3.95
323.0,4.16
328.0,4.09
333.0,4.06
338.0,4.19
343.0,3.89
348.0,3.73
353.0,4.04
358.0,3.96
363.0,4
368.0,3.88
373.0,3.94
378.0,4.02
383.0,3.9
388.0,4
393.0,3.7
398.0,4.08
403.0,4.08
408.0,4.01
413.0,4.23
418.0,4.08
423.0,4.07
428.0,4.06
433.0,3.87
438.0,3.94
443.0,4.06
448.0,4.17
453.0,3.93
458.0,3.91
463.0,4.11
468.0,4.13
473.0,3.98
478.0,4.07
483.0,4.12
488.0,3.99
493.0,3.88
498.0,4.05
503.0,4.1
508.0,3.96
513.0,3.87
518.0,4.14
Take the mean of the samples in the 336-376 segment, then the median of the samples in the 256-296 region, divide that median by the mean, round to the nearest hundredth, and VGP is 1.00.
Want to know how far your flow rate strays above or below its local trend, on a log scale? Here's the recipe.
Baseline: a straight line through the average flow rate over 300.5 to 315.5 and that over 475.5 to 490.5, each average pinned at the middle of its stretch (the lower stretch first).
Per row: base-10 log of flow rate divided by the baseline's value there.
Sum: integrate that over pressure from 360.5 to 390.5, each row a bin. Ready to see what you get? -0.16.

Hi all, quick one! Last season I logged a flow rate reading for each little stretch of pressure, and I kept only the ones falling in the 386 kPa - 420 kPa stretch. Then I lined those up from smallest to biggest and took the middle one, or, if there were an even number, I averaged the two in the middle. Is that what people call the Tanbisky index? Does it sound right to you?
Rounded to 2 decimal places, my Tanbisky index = 4.08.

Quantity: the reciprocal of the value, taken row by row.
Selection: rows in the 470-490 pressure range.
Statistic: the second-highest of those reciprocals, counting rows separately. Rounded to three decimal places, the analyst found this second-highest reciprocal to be 0.251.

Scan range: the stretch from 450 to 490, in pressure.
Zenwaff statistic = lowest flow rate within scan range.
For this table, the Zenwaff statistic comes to 3.91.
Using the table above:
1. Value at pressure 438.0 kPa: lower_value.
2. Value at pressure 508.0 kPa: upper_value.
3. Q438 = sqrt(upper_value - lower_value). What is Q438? 0.14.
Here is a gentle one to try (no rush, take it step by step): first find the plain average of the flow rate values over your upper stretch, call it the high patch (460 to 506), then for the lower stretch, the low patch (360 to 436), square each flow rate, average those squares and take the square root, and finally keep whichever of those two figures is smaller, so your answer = 4.00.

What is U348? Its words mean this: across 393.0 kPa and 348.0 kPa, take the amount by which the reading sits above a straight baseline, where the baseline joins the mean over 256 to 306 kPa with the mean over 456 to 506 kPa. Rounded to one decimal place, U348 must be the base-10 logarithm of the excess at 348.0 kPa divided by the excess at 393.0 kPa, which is -0.1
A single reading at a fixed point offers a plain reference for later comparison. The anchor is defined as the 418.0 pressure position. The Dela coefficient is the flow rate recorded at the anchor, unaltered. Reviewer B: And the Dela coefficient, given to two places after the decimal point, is 4.08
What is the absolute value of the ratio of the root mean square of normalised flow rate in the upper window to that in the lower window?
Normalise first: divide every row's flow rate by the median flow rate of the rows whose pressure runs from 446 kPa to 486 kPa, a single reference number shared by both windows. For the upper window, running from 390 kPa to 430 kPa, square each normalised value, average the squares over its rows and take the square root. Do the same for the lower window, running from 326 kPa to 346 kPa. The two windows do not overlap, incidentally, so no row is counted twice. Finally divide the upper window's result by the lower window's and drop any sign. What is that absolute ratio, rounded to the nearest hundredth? 1.00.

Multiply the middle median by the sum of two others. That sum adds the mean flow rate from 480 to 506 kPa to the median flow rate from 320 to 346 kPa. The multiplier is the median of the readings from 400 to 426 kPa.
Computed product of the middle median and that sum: 33.1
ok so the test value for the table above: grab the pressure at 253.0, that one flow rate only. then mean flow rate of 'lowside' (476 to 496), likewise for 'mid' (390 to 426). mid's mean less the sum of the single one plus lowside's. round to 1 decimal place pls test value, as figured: -3.8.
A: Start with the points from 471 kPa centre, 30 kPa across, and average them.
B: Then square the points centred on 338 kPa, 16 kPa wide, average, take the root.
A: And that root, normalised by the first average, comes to 1.00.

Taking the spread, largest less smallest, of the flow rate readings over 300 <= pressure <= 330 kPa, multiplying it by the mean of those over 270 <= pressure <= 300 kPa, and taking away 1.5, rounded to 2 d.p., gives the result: -0.47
